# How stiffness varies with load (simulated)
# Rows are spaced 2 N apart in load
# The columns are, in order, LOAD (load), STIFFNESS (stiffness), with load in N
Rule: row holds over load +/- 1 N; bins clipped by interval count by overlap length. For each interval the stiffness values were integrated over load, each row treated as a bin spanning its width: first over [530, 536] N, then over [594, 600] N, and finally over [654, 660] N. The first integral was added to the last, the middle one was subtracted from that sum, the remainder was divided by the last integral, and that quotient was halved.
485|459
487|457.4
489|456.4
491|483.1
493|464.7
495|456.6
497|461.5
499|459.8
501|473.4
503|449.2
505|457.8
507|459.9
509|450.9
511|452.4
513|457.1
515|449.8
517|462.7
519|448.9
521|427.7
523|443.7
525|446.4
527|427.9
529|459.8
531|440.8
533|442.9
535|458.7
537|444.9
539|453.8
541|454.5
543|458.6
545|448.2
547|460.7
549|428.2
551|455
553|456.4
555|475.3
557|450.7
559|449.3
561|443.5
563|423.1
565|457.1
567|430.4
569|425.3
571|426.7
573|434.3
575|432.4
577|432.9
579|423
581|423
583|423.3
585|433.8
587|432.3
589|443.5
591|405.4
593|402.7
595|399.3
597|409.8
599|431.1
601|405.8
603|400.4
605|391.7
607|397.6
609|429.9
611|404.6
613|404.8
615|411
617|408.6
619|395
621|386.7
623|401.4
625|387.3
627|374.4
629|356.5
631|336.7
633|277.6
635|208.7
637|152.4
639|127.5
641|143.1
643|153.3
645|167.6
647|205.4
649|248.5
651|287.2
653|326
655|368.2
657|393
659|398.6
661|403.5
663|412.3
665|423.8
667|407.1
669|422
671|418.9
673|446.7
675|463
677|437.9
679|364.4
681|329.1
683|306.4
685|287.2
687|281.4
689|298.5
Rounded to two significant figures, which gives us 0.54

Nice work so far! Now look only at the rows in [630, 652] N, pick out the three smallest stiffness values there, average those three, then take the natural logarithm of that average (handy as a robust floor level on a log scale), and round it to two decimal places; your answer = 4.95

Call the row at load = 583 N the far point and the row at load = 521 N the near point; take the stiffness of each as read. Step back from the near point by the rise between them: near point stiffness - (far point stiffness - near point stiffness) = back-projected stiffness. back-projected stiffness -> 432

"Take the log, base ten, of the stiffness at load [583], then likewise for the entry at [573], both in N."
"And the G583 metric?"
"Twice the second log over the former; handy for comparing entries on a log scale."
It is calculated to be 2.01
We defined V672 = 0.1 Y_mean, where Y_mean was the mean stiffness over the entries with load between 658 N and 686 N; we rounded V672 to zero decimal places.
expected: 39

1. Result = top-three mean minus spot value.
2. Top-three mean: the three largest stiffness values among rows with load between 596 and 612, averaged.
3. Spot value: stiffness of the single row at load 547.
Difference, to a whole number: -37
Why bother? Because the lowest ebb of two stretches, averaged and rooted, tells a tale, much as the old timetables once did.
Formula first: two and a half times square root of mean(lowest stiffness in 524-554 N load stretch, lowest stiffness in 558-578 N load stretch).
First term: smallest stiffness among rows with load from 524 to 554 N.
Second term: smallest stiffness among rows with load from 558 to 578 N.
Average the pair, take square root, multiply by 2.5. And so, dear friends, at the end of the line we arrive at 52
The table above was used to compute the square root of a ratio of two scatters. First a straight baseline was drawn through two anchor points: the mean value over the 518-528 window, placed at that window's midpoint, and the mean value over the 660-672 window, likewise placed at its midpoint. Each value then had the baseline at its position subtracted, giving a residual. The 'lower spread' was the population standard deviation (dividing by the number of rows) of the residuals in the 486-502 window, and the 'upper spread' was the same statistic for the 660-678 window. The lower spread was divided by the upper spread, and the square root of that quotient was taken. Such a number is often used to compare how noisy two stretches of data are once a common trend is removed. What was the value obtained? 0.7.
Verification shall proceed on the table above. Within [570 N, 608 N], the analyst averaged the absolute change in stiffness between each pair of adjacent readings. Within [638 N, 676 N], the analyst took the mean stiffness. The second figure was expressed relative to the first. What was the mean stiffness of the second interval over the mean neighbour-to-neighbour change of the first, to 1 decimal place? 35.8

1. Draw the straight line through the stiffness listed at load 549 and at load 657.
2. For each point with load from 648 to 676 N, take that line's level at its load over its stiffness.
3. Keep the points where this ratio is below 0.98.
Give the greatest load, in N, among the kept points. 675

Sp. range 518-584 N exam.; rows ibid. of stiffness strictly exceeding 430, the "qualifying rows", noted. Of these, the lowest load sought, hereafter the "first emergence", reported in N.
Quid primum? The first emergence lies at 519 N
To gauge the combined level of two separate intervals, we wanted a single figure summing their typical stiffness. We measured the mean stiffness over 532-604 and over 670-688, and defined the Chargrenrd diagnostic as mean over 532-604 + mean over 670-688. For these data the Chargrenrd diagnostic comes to 806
